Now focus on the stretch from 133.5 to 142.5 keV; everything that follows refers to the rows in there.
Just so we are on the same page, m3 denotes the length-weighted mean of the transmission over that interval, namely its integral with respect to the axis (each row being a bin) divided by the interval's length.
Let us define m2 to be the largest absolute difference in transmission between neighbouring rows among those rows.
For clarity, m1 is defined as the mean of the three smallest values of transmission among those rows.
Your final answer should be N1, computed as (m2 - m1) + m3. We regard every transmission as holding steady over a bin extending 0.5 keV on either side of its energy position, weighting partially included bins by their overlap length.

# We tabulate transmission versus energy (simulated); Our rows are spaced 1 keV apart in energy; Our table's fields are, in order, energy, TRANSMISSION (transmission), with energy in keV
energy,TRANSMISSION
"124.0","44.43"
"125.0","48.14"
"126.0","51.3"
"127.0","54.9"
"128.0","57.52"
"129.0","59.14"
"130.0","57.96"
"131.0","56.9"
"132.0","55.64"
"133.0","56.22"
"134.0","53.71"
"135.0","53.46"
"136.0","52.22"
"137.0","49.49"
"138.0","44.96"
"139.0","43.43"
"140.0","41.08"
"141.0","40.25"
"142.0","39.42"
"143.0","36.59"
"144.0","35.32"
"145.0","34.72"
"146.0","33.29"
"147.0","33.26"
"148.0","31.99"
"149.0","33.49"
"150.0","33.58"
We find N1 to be 11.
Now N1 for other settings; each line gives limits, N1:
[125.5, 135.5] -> 6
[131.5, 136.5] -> 4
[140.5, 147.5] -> 5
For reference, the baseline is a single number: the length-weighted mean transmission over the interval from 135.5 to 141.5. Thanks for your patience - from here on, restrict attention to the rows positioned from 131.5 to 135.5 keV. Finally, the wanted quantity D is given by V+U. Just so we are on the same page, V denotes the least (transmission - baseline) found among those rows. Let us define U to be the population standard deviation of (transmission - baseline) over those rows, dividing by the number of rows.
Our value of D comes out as 9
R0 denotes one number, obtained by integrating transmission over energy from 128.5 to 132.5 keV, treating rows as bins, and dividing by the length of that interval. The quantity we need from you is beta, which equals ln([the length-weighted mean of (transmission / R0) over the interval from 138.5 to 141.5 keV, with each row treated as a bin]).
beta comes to -0.32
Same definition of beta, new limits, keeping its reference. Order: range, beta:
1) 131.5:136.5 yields -0.06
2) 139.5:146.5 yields -0.43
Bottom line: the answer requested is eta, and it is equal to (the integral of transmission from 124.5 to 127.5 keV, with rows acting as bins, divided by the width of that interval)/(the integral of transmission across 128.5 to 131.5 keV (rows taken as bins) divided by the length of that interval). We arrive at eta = 0.9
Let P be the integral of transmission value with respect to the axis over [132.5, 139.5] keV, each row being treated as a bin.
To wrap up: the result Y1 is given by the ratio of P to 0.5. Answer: 707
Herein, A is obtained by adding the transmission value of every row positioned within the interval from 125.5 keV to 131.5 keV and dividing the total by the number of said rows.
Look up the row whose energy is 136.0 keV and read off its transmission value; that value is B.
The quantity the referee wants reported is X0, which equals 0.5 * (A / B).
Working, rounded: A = 56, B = 52.22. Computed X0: 0.54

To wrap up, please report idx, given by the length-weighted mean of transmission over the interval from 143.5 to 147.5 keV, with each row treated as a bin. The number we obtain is 34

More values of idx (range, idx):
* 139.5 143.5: 39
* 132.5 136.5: 54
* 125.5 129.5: 56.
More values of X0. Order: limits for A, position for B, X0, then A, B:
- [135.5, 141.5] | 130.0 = 0.39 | 45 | 57.96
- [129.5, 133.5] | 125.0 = 0.59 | 57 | 48.14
